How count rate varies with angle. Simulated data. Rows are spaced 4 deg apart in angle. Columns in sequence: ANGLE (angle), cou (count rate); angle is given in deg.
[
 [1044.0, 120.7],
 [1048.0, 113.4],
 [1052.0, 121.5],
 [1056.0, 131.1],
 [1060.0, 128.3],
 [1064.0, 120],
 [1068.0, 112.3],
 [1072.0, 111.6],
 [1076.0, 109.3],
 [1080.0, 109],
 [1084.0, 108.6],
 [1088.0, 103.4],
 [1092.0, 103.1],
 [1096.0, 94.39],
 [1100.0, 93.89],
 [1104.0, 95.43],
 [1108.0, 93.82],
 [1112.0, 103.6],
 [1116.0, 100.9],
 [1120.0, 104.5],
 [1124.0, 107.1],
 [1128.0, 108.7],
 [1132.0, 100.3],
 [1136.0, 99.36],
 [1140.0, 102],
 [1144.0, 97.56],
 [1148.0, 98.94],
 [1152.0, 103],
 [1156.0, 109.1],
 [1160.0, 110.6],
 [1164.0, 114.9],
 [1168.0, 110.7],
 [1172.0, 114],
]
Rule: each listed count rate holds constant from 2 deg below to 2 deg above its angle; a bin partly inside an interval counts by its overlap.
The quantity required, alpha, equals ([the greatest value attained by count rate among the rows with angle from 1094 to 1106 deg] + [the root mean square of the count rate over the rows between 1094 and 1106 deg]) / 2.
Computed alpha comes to 95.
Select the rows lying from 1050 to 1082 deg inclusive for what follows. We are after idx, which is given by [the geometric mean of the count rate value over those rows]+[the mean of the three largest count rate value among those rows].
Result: 245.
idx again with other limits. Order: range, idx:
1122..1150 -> 208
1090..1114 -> 198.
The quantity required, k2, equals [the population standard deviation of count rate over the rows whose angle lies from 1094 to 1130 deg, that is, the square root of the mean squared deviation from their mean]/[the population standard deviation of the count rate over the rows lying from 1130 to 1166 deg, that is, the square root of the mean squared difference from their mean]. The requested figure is 1.0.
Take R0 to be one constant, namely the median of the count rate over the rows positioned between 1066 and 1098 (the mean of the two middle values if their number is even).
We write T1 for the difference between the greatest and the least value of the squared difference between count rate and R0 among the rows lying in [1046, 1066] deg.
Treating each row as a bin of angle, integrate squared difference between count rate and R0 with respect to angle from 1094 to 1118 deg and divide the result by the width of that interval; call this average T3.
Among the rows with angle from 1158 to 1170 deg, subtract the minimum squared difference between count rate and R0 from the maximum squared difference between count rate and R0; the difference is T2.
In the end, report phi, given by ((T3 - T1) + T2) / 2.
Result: -144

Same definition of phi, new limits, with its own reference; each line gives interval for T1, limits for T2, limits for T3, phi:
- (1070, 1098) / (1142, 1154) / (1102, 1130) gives -21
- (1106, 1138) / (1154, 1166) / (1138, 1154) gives -56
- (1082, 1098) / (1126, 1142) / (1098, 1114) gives 22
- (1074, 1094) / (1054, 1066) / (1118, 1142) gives 189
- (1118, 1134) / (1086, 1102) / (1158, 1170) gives 68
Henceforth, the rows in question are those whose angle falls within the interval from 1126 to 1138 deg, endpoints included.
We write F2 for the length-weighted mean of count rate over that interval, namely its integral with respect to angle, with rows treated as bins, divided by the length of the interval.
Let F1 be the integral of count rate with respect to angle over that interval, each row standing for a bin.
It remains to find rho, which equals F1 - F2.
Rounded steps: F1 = 1233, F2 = 103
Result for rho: 1131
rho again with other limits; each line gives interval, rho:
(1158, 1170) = 1233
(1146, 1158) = 1140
